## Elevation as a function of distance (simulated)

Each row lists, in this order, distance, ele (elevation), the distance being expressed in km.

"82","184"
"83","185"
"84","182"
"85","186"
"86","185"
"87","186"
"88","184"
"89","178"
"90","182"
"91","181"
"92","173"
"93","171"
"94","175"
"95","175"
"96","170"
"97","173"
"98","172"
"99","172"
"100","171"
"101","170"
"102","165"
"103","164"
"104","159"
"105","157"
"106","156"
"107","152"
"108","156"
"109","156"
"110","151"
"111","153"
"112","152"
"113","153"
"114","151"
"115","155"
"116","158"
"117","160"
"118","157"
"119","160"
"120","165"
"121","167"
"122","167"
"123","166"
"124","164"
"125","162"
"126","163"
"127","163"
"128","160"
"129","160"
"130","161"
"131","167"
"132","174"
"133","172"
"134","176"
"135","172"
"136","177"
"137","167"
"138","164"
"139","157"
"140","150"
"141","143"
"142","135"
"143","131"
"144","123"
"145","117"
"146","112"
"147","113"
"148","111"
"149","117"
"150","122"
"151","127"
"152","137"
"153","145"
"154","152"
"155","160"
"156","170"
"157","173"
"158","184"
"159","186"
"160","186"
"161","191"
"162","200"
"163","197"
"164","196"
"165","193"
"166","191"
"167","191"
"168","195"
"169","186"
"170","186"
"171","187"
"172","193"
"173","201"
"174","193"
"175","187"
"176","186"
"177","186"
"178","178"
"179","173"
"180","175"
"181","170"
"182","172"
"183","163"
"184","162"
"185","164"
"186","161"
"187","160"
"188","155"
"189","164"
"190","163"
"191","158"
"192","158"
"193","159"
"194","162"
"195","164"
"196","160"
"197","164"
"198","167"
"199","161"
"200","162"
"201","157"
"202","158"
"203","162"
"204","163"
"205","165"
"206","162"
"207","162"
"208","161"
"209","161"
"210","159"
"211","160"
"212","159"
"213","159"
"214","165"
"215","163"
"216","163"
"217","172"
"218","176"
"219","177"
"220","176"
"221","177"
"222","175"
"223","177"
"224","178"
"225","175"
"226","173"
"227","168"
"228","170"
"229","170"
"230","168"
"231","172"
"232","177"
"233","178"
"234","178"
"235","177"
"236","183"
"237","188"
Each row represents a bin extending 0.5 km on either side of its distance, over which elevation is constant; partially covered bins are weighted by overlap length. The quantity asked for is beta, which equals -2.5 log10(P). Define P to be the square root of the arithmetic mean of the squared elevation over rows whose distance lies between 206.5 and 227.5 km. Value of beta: -5.57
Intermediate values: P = 168.5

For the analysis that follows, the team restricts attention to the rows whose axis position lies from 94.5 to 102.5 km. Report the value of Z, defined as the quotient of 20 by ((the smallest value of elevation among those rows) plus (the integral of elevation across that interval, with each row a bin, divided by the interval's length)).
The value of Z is 0.060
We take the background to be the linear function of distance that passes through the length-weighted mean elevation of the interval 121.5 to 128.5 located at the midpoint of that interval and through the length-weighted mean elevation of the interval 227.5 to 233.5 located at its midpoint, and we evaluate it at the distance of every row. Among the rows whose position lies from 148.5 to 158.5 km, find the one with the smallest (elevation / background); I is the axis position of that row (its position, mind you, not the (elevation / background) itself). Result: 149 km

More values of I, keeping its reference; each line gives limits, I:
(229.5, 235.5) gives 230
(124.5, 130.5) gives 129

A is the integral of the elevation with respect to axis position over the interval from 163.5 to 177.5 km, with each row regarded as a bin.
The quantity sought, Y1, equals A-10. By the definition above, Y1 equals 2661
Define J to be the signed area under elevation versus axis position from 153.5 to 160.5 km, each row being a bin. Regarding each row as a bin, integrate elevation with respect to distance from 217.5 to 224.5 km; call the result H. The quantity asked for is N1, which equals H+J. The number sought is 2447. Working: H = 1236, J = 1211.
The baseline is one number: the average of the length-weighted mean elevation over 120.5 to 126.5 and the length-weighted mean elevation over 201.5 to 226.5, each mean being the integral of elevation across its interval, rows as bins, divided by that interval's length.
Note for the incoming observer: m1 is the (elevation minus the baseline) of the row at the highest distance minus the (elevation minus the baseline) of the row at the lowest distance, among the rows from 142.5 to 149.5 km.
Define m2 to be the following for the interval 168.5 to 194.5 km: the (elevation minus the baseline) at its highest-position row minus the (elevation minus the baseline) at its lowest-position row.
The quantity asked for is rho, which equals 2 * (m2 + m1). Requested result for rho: -76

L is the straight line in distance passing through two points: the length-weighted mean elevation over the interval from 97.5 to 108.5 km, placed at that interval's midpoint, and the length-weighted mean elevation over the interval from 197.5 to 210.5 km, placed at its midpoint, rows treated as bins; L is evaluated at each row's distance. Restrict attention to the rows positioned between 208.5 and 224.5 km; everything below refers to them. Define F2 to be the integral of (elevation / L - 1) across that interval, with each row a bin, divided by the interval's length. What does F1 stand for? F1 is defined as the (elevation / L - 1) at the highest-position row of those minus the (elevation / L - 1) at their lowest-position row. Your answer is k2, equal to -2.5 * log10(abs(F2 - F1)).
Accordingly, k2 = 3.0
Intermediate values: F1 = 0.1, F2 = 0.04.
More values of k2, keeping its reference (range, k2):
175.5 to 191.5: 1.7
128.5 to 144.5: 1.8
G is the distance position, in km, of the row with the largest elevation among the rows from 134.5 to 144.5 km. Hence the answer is 136 km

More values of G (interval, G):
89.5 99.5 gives 90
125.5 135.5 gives 134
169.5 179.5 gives 173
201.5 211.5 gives 205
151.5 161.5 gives 161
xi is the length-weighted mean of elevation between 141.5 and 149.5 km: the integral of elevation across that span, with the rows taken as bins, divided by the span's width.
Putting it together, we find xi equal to 120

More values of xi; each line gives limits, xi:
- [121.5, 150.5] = 151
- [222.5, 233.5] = 173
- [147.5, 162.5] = 157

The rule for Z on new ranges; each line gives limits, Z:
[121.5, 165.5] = 0.074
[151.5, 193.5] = 0.064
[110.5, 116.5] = 0.066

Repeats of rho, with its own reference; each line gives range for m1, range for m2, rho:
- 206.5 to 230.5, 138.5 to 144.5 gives -56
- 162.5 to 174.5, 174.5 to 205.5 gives -52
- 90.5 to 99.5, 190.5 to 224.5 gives 22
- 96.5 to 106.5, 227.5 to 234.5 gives -18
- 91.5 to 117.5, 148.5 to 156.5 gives 80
